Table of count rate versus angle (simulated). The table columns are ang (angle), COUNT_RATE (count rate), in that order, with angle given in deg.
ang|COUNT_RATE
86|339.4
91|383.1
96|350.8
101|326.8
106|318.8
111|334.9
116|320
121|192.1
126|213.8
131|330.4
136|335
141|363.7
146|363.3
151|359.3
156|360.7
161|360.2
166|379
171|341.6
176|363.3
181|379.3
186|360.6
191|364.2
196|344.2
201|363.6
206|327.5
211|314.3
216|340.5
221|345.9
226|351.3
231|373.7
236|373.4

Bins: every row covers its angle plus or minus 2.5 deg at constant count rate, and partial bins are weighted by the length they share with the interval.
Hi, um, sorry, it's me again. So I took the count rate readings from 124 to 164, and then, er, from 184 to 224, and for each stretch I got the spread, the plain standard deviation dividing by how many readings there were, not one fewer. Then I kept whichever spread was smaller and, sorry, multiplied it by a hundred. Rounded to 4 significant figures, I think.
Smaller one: 1669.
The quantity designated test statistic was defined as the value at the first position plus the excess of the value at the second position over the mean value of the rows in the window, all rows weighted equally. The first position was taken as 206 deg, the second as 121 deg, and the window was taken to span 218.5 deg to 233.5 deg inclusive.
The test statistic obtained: 163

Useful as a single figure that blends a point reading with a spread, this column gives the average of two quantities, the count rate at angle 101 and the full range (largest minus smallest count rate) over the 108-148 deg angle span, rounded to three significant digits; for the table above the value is 249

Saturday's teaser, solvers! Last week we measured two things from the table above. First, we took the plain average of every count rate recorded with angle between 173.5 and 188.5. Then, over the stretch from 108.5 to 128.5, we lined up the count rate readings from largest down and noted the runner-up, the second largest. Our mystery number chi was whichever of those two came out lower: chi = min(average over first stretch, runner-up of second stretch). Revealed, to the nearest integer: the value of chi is 320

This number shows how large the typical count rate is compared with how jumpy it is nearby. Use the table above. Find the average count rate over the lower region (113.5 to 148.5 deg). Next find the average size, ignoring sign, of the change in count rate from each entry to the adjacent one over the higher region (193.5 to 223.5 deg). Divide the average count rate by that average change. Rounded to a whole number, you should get 15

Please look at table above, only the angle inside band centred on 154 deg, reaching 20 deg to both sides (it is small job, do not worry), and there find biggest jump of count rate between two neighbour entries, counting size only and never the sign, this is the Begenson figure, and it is 37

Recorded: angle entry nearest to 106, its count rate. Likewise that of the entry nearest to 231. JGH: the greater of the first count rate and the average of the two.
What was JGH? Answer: 346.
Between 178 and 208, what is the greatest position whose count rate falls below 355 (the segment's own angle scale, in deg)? 206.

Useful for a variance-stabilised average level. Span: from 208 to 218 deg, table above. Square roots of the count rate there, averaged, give 18.1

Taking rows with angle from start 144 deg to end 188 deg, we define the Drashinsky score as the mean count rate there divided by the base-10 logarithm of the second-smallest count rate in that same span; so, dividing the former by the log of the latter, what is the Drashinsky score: 142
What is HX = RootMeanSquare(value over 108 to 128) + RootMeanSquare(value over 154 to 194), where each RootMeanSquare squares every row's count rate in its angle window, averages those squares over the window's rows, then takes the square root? 636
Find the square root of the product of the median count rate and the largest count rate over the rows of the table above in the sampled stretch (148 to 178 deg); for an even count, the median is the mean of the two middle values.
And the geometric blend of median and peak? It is 370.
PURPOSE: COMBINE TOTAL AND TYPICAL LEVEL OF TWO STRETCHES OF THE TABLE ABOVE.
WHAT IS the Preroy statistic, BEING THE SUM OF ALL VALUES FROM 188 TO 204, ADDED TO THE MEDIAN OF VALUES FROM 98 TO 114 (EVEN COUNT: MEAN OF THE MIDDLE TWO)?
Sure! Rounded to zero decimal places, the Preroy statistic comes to 1399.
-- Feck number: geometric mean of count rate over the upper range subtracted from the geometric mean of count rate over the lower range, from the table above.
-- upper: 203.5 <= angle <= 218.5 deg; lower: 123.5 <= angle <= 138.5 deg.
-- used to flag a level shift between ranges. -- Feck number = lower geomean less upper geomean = -40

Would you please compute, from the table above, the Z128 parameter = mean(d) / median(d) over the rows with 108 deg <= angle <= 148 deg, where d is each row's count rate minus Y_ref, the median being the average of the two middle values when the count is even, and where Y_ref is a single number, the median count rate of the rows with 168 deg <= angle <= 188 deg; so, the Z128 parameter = 2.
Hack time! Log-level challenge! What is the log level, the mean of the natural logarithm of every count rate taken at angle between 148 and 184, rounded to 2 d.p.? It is 5.89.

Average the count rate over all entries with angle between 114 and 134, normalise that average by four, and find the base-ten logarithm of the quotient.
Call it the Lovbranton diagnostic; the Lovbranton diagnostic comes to 1.820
